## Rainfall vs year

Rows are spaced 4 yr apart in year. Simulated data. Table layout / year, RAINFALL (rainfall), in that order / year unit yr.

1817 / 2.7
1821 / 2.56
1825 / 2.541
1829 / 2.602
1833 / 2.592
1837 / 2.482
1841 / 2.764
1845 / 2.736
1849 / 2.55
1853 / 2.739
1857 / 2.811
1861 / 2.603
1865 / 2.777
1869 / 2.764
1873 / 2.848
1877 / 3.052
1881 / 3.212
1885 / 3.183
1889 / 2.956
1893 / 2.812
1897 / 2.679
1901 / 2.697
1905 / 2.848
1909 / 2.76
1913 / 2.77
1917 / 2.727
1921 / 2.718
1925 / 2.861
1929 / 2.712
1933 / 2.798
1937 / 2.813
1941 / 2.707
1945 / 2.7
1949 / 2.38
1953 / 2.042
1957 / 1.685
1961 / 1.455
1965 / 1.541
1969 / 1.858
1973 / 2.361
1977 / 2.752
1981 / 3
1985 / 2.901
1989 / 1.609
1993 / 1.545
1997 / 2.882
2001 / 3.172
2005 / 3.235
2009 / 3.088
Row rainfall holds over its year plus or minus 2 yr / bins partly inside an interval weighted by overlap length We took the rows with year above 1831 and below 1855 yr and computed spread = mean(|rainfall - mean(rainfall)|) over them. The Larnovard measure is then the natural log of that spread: -2.3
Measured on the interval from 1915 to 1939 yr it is -2.9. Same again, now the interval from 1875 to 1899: -1.8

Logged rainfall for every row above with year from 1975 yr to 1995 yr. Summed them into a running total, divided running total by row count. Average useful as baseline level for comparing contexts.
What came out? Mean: 2.36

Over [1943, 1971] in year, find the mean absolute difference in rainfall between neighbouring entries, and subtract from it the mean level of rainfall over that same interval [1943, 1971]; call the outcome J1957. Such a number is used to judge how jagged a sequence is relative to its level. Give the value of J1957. -1.68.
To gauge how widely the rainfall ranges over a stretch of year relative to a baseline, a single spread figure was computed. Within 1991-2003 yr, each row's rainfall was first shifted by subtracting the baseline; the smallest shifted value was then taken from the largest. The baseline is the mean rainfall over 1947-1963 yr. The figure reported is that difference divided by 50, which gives 0.033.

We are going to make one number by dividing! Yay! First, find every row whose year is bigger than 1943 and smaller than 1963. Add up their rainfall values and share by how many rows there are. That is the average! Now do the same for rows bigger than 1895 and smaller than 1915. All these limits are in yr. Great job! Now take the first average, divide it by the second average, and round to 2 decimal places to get 0.75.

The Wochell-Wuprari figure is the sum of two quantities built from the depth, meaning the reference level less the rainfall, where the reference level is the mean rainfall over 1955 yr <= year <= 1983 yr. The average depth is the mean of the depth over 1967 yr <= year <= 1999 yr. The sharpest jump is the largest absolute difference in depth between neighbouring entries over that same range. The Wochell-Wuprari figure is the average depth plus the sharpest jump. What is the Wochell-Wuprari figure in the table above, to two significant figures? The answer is 1.1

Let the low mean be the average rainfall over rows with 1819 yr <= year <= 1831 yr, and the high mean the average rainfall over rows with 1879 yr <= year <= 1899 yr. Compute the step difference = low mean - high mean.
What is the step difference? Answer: -0.40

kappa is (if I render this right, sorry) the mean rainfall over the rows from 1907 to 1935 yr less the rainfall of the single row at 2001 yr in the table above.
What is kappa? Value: -0.41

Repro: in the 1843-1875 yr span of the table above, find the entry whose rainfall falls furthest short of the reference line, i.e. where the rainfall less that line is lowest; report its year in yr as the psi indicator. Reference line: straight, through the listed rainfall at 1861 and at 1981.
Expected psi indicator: 1849 yr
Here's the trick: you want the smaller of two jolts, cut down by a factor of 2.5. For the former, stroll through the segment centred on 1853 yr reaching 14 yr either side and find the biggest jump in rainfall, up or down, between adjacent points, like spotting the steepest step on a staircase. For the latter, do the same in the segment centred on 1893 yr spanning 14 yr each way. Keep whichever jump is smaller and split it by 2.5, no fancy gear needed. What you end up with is 0.083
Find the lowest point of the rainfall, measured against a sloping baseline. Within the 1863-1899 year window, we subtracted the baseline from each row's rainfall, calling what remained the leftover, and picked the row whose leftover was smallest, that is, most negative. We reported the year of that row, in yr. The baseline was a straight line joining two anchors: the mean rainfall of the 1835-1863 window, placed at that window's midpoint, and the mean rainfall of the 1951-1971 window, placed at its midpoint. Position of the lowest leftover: 1865 yr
